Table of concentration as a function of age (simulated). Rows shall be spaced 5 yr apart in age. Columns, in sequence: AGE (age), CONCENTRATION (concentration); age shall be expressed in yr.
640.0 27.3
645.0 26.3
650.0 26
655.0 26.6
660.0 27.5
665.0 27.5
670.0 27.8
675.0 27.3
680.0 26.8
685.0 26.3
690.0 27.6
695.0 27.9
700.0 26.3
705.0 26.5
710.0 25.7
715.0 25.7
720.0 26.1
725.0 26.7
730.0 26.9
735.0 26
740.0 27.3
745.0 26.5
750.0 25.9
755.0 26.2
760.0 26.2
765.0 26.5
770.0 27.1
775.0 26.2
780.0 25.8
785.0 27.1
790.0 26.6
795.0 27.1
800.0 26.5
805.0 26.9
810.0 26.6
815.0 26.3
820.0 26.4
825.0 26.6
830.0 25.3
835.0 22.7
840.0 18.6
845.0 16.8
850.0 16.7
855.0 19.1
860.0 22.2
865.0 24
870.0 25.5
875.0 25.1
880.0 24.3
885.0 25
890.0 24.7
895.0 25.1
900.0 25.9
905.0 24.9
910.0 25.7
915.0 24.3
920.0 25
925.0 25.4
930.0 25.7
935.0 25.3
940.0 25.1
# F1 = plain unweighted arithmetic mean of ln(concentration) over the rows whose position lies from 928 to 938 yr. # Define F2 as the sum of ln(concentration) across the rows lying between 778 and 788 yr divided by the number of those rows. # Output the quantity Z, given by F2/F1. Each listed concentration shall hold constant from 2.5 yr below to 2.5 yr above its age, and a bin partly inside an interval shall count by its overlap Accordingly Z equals 1.01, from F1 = 3.24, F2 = 3.27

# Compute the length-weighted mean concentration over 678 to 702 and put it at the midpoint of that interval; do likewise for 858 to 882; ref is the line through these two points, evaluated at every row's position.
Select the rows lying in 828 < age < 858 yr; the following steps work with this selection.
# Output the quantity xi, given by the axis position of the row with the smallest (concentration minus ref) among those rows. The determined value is 850.0 yr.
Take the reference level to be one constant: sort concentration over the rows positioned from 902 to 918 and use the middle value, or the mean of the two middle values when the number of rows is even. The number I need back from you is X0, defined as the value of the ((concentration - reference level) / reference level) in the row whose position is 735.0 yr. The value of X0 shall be 0.044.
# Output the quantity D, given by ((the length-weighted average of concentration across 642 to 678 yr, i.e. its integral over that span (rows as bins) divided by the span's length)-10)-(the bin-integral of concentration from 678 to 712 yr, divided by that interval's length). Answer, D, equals -9.7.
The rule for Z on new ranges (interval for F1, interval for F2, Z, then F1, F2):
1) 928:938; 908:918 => 0.99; 3.24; 3.22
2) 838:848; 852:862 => 1.05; 2.87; 3.02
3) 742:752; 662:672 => 1.02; 3.27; 3.32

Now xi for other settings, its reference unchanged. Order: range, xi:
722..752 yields 735.0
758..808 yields 780.0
